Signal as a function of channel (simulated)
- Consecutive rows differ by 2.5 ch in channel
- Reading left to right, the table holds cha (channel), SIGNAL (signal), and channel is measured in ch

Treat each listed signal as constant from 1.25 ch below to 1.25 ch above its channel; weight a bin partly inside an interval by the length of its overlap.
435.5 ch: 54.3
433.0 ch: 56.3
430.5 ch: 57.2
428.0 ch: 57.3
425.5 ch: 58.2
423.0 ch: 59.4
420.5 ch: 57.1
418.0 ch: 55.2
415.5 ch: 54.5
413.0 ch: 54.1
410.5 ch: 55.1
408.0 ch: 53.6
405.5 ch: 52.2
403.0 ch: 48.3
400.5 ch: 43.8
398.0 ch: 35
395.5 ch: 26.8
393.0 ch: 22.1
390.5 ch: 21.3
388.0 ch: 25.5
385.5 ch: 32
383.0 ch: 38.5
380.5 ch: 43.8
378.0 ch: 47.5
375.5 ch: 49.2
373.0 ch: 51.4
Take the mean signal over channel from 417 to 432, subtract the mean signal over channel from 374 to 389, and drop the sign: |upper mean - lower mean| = 18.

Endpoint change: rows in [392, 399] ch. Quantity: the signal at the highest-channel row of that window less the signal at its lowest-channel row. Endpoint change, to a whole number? 13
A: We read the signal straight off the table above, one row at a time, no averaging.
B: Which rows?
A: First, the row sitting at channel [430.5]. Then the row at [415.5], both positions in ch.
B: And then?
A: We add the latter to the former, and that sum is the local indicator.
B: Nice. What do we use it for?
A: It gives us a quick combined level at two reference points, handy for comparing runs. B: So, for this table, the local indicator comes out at 112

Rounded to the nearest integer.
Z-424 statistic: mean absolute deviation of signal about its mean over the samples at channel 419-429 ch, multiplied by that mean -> 46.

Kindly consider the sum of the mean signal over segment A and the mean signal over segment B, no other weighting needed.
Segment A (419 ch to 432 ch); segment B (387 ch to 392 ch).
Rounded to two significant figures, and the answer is 81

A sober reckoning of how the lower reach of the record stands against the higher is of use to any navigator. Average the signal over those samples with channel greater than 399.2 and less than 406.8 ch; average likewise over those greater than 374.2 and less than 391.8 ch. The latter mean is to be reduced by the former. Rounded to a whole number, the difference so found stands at -11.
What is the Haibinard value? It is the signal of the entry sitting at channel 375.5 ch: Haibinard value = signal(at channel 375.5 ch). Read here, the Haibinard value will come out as 49.2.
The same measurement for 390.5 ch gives 21.3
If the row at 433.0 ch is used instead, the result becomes 56.3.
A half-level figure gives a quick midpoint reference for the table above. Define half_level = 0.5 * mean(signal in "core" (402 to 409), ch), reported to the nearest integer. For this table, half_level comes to 26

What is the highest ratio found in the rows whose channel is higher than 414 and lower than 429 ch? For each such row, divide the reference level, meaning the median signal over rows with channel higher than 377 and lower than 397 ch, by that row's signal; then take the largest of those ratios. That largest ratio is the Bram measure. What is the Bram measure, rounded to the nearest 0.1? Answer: 0.5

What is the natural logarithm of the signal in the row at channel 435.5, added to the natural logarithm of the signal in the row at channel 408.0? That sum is 7.976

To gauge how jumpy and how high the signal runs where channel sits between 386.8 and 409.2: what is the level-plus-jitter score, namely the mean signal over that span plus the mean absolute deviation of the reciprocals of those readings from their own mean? 37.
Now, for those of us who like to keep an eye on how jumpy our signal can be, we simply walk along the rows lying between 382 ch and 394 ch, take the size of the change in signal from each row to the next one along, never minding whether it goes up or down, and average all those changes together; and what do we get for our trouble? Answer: 4.5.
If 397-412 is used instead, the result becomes 4.0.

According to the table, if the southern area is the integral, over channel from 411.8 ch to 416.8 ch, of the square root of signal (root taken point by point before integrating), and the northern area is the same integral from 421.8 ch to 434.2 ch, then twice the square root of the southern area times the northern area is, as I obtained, 118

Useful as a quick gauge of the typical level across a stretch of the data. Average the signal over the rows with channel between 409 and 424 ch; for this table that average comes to 56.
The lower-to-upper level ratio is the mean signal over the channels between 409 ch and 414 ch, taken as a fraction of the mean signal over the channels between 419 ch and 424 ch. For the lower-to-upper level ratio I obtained 0.94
